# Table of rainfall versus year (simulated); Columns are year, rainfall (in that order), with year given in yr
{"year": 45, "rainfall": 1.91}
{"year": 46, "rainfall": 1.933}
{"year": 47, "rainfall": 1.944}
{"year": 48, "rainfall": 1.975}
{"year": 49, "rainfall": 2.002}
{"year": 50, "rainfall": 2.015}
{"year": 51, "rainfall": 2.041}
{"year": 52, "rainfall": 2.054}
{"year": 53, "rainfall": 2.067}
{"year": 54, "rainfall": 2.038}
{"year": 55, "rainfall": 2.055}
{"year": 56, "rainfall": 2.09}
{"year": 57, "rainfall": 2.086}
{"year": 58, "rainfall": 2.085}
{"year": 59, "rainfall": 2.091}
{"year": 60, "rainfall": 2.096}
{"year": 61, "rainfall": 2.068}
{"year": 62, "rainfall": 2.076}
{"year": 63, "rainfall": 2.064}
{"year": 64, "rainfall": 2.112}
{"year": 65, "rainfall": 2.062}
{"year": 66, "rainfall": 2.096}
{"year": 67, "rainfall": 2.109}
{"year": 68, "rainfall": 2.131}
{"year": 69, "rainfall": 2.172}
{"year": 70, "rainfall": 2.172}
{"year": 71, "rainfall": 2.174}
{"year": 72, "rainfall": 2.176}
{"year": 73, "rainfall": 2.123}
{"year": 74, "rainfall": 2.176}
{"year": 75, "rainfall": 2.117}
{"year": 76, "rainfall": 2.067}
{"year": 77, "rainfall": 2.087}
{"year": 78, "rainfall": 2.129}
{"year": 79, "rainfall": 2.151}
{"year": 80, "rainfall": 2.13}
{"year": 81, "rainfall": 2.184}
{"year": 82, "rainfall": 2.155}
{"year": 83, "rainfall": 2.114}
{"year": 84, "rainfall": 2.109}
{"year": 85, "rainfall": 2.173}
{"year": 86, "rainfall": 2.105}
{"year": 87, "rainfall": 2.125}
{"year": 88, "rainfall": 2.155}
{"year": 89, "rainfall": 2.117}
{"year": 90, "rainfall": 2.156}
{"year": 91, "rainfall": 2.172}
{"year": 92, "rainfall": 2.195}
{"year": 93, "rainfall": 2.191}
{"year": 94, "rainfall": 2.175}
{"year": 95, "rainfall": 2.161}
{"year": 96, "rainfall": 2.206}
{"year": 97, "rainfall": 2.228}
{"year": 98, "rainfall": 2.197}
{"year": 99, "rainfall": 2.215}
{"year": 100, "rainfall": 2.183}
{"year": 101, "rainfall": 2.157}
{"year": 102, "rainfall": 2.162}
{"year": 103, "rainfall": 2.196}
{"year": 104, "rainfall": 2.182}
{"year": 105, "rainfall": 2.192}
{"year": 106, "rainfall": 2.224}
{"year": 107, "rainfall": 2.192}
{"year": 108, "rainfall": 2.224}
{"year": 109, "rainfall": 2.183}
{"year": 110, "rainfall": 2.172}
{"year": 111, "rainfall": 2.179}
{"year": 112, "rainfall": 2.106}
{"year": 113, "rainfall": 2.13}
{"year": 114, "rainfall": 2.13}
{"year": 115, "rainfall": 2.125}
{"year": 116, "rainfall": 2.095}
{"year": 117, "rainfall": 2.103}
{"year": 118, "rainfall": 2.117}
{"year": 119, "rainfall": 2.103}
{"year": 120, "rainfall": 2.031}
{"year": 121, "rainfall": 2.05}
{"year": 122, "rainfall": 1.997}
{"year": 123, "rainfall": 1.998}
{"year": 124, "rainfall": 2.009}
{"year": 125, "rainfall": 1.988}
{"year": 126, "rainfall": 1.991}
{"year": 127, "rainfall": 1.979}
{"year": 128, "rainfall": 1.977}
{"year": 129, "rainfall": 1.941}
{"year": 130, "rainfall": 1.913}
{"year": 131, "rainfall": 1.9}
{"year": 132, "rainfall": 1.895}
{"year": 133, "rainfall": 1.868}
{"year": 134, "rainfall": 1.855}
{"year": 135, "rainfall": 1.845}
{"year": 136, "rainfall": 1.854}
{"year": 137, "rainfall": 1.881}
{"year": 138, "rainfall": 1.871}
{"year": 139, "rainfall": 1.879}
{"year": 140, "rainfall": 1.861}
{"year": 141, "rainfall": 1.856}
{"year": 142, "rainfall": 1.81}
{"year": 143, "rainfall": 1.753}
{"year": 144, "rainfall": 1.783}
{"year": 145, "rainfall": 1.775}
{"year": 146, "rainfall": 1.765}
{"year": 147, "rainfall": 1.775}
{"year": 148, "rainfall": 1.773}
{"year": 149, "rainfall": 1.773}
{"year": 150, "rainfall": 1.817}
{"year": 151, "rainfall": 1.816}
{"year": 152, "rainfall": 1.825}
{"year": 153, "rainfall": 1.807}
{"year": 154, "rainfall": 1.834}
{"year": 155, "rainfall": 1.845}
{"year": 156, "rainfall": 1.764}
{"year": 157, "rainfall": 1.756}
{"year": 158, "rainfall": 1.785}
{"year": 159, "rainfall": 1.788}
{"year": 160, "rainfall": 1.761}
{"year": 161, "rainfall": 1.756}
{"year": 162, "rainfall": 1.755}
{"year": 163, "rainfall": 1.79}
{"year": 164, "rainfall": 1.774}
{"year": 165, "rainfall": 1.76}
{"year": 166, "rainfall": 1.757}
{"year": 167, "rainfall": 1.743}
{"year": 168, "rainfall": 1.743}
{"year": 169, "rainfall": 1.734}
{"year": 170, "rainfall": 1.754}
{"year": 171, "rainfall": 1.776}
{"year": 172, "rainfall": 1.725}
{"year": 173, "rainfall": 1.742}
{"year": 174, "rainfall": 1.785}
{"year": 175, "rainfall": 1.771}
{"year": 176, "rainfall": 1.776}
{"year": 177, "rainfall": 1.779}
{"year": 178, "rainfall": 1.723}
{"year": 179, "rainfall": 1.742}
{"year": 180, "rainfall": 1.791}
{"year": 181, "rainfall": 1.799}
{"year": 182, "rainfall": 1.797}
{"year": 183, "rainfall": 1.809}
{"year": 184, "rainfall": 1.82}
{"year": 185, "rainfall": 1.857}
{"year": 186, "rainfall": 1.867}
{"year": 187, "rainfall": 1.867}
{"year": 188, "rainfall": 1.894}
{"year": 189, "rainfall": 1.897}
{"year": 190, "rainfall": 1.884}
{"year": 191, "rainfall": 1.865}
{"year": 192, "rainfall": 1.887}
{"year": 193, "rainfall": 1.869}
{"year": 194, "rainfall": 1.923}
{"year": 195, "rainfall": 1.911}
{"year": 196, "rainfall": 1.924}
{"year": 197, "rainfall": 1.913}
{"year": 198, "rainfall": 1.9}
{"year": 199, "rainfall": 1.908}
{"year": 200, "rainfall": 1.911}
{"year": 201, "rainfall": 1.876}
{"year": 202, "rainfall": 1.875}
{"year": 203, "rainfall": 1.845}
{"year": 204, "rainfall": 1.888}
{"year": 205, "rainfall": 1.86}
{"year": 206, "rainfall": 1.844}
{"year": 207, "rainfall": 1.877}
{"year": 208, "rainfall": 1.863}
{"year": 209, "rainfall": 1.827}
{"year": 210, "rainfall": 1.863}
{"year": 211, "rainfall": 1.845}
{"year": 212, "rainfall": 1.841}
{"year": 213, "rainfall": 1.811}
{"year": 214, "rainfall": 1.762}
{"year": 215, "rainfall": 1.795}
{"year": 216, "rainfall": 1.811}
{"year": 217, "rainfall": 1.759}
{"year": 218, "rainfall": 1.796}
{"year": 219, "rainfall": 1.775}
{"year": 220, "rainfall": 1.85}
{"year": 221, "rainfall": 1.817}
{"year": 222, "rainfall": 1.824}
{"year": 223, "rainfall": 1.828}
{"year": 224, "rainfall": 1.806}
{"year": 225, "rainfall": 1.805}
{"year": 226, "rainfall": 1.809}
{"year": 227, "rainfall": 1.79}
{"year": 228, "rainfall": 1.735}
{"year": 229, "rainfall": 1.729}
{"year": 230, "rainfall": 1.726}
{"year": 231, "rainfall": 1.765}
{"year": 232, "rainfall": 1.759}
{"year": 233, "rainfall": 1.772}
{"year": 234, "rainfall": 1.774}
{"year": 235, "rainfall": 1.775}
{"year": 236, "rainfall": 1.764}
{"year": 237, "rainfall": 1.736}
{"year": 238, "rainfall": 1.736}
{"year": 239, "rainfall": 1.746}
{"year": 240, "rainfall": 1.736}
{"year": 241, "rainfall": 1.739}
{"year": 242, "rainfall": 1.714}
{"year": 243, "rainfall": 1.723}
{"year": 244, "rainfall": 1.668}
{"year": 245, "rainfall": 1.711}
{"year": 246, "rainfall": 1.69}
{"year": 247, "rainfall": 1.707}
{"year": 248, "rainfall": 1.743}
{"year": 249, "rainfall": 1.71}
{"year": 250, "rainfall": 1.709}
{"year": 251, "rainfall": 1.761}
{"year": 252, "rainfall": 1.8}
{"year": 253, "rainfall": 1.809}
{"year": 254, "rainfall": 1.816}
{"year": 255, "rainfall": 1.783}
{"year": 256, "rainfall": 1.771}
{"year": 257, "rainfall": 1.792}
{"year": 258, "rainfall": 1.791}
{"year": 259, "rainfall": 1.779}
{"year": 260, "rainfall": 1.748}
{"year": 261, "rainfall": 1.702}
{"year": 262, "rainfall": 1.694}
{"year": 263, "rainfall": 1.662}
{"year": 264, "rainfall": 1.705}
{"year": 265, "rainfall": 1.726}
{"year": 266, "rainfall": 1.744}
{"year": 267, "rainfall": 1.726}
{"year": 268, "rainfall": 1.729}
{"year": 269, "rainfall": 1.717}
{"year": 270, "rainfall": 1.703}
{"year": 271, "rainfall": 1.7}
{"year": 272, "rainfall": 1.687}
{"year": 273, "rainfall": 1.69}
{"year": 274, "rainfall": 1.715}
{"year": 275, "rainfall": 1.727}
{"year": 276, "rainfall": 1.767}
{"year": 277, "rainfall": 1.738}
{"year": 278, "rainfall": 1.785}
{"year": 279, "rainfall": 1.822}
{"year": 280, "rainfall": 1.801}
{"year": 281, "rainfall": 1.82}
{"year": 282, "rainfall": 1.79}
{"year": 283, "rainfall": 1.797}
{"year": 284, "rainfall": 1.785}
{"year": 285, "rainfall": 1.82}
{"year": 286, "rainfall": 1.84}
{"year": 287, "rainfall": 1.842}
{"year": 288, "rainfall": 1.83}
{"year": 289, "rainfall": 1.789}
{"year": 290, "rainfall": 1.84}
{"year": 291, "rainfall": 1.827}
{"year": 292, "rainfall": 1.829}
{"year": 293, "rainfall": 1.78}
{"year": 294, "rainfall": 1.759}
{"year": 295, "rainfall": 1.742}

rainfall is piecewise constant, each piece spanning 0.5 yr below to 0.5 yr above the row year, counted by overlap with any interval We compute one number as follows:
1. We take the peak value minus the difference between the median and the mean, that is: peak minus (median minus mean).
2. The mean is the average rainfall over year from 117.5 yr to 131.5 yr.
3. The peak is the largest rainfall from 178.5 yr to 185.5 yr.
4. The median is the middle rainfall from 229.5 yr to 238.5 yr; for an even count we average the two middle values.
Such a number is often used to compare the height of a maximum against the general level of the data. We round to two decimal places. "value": 2.09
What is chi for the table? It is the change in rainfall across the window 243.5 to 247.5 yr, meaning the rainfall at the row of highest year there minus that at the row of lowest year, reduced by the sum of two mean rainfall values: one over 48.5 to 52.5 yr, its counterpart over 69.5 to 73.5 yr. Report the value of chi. -4.2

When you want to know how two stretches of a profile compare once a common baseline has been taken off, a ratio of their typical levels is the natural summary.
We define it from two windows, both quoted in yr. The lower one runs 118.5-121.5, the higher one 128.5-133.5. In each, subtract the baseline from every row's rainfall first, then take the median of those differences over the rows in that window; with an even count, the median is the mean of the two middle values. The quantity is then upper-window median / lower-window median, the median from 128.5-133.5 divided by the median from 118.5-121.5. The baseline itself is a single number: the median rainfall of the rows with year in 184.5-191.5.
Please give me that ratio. 0.18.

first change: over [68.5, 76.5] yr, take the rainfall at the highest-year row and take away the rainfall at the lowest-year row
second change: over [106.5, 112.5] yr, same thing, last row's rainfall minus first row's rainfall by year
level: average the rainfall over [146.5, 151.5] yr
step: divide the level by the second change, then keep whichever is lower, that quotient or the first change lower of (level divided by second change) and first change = -21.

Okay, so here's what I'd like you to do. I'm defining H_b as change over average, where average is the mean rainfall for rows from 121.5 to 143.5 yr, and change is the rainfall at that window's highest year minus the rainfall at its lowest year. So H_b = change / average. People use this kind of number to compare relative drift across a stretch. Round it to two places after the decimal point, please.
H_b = -0.13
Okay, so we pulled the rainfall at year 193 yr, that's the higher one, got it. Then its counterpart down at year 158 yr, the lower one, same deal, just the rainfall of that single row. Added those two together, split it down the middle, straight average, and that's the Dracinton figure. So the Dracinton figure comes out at 1.83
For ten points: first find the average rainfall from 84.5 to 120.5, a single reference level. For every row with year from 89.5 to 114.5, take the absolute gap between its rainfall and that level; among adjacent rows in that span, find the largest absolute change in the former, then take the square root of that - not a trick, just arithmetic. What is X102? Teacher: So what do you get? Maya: 0.212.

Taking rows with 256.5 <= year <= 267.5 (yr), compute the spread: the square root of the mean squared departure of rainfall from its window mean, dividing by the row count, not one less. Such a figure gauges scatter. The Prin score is 0.040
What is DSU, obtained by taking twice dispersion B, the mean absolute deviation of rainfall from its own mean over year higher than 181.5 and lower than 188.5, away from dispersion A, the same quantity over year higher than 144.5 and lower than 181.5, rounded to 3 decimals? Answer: -0.039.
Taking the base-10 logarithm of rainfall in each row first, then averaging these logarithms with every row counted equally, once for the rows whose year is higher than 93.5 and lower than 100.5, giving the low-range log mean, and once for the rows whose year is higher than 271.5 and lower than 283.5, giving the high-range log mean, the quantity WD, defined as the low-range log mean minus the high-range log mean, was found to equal 0.10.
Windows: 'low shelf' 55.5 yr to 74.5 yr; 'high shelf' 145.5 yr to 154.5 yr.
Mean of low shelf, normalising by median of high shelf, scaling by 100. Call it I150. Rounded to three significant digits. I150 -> 117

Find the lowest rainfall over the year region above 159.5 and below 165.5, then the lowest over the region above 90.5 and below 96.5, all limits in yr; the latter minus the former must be 0.41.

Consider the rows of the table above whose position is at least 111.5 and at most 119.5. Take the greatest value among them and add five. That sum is 7.13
